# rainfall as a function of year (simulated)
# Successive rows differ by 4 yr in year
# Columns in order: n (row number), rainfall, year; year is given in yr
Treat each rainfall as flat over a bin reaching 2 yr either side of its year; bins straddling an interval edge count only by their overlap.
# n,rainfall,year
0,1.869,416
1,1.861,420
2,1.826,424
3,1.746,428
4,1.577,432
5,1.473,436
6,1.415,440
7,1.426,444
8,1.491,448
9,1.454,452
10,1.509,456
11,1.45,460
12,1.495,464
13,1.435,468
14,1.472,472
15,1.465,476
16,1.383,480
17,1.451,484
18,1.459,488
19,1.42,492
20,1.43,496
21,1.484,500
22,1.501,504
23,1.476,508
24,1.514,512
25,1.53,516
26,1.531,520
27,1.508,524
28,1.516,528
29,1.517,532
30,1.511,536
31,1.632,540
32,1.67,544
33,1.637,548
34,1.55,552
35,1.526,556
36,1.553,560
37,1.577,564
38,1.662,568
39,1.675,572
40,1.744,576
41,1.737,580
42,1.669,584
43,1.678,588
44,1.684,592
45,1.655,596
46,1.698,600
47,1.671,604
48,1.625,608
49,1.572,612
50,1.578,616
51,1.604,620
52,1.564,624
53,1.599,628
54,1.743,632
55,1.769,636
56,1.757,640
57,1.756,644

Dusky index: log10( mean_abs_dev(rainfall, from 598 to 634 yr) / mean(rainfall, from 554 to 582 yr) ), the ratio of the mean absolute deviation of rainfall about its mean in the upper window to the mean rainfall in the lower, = -1.51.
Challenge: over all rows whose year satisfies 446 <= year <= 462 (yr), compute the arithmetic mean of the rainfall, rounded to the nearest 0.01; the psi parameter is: 1.48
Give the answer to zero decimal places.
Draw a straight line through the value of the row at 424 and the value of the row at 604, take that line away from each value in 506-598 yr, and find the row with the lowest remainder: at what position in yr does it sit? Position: 508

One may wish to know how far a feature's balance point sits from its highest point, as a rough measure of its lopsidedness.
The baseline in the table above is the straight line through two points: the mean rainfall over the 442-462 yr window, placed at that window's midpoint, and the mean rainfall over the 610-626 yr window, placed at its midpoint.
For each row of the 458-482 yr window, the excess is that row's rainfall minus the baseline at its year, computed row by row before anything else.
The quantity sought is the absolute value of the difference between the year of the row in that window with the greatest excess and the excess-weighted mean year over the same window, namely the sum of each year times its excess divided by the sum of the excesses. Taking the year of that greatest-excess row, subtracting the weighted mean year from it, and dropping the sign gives 11.7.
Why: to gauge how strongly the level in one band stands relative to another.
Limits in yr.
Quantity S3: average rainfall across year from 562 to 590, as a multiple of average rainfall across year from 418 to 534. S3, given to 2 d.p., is 1.11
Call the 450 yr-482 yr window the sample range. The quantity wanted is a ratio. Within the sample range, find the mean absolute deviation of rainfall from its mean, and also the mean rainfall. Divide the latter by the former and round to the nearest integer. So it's 53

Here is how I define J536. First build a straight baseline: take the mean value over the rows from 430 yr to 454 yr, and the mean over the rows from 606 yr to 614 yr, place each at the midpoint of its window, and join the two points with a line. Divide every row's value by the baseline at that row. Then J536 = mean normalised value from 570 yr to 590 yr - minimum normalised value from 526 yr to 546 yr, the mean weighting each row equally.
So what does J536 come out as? 0.10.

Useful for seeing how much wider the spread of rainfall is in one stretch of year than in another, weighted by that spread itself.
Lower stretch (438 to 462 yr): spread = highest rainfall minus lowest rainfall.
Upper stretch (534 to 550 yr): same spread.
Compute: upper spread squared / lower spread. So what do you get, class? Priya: 0.27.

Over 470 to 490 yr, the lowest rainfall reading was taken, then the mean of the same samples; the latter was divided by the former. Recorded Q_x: 1.05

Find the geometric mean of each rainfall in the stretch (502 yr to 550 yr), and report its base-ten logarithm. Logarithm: 0.189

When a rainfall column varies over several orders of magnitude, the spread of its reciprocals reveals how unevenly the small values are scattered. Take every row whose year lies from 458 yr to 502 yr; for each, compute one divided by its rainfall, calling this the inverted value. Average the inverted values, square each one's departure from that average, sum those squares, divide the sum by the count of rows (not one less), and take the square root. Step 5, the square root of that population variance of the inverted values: 0.015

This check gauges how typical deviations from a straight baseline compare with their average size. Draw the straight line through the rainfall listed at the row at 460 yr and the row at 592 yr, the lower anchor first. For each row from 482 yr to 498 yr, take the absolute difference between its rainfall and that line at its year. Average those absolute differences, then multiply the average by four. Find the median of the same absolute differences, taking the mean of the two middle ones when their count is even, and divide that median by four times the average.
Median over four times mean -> 0.248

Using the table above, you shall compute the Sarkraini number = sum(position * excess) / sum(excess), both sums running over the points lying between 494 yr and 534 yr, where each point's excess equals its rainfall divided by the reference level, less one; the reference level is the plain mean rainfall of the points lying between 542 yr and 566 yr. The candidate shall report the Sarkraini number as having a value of 511.1 yr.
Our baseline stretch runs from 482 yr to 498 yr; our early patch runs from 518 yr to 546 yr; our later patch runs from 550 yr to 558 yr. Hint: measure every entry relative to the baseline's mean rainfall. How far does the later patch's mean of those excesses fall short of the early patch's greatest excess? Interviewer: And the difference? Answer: 0.13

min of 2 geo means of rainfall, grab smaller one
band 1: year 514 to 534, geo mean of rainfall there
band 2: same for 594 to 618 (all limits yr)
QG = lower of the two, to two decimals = 1.52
